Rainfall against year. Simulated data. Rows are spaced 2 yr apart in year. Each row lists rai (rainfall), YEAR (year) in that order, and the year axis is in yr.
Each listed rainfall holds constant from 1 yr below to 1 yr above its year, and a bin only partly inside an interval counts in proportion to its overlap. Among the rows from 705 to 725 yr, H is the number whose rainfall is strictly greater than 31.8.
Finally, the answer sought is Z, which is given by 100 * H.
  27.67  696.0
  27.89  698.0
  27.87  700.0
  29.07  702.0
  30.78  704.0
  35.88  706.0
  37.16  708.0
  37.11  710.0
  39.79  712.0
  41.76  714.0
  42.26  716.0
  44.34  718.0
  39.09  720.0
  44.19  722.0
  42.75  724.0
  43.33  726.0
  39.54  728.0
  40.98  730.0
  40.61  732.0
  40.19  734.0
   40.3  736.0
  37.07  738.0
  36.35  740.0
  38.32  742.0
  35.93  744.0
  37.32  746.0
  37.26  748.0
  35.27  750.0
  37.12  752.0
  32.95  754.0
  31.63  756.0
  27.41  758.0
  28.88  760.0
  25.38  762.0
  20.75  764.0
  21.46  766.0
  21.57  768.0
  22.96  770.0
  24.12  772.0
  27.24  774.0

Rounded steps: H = 10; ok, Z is 1000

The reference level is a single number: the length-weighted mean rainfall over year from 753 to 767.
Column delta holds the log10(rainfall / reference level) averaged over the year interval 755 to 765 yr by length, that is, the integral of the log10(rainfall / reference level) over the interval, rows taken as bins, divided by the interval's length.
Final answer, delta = -0.006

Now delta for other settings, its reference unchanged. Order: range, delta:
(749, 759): 0.084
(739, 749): 0.138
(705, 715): 0.153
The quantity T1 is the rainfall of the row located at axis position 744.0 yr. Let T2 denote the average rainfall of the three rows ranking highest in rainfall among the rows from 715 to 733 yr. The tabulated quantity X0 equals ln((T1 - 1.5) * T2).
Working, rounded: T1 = 35.93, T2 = 44.0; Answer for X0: 7.32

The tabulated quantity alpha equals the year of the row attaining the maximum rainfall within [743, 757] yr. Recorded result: 746.0 yr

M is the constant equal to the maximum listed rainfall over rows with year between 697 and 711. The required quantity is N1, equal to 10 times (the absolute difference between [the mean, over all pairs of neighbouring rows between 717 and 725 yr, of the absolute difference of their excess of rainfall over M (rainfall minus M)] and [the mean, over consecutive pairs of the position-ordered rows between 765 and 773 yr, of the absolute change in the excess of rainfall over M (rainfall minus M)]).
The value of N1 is 30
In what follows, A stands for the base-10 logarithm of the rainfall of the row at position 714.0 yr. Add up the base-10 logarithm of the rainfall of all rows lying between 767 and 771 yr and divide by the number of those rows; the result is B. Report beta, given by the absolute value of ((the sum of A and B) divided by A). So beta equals 1.83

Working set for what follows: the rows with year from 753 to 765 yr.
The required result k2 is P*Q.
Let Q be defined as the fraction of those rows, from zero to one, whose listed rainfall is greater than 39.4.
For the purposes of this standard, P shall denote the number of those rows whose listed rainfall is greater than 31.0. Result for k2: 0.0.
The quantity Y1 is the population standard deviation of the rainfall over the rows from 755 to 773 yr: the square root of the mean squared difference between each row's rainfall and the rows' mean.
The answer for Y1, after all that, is 3.5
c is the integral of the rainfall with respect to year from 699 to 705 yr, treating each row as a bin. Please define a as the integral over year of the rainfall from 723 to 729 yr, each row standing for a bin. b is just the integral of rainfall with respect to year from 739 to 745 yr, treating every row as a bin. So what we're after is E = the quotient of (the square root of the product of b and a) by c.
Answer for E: 1.34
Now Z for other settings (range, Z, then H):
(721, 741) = 1000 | 10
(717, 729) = 600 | 6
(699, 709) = 200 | 2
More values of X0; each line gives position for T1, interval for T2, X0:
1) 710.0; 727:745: 7.28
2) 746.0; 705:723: 7.35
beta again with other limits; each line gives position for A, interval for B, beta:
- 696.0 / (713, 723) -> 2.13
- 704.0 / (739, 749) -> 2.05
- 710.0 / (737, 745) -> 2.00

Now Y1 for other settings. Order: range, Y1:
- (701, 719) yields 4.9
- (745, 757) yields 2.2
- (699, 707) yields 3.1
